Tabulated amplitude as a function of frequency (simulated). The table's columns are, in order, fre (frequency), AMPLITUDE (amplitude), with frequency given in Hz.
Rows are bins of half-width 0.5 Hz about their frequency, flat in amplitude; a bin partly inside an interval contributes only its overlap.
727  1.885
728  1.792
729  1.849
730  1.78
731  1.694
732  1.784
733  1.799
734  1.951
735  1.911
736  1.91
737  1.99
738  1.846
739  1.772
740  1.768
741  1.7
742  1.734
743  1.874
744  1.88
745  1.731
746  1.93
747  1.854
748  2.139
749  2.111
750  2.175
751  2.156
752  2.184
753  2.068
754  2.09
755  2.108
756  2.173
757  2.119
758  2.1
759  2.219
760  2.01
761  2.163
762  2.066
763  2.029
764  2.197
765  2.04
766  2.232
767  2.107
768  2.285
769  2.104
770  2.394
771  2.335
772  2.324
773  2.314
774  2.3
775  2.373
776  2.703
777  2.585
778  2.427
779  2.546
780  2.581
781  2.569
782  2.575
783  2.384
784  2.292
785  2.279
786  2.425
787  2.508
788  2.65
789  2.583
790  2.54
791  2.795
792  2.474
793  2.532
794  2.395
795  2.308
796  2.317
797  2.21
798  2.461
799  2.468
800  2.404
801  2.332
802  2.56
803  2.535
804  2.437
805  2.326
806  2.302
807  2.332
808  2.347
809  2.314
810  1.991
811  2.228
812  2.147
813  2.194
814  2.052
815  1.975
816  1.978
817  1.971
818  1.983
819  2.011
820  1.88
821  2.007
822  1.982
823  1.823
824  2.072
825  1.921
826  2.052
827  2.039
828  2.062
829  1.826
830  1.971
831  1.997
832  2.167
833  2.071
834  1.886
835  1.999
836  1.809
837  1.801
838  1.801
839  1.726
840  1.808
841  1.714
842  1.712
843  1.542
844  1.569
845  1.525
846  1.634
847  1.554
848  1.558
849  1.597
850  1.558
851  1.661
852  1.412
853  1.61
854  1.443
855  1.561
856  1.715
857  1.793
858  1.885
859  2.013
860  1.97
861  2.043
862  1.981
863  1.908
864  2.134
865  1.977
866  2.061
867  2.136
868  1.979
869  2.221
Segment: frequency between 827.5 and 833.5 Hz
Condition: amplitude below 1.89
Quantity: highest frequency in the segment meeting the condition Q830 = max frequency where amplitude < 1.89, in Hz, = 829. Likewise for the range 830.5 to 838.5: 838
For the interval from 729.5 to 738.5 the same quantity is 738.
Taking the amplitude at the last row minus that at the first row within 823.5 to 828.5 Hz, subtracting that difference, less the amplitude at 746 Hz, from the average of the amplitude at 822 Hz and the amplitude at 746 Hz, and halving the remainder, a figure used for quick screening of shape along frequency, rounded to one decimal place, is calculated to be 1.9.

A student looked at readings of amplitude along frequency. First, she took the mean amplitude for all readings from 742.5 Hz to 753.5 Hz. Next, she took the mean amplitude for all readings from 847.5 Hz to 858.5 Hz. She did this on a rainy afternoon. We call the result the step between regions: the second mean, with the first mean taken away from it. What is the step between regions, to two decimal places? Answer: -0.39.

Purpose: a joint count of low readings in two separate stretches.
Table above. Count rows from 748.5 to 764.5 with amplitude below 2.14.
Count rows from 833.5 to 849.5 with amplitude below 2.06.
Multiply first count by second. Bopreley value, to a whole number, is 144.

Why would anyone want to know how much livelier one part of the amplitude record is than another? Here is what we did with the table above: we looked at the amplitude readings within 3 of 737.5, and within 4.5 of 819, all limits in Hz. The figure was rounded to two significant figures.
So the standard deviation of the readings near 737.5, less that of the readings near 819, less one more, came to -0.98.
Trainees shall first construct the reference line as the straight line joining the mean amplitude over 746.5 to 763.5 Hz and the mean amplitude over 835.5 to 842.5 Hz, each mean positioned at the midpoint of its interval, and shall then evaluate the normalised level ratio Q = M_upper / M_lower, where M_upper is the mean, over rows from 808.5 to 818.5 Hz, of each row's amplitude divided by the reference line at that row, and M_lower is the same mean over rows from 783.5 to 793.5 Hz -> 0.87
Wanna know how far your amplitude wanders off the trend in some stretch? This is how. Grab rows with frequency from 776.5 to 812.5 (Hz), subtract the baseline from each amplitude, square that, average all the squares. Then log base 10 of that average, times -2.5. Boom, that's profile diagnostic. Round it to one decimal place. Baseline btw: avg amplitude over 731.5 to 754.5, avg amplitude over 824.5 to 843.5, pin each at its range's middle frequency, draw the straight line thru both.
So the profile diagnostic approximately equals 1.4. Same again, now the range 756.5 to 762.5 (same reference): 3.5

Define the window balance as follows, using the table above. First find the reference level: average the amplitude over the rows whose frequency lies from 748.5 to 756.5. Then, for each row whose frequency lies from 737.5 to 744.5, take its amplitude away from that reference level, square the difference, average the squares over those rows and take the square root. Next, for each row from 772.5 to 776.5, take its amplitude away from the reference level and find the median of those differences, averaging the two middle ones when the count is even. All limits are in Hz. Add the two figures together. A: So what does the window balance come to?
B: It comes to 0.1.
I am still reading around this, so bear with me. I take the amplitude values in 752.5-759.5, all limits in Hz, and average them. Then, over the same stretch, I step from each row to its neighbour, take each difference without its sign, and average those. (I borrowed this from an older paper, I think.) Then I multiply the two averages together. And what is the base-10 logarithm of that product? -0.98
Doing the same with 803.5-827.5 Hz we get -0.71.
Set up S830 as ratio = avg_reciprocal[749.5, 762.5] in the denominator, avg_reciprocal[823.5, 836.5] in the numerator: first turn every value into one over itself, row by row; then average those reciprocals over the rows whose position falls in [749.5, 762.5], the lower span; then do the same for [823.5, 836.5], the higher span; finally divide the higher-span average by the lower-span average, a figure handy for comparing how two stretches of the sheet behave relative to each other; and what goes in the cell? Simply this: 1.07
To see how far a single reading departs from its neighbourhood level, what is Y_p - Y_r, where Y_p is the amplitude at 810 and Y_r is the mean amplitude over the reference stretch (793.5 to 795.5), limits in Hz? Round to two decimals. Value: -0.36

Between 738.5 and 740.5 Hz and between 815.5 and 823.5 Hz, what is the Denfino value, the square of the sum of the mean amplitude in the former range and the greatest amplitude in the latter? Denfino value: 14.3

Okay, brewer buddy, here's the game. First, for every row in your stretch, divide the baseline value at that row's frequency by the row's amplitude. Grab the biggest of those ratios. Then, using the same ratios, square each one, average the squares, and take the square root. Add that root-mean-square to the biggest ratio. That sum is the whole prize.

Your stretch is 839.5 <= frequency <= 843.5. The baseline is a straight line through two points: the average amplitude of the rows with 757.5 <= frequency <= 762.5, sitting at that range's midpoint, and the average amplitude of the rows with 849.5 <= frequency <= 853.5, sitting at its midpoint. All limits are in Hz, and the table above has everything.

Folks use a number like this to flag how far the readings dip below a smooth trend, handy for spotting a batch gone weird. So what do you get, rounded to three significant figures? 2.01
